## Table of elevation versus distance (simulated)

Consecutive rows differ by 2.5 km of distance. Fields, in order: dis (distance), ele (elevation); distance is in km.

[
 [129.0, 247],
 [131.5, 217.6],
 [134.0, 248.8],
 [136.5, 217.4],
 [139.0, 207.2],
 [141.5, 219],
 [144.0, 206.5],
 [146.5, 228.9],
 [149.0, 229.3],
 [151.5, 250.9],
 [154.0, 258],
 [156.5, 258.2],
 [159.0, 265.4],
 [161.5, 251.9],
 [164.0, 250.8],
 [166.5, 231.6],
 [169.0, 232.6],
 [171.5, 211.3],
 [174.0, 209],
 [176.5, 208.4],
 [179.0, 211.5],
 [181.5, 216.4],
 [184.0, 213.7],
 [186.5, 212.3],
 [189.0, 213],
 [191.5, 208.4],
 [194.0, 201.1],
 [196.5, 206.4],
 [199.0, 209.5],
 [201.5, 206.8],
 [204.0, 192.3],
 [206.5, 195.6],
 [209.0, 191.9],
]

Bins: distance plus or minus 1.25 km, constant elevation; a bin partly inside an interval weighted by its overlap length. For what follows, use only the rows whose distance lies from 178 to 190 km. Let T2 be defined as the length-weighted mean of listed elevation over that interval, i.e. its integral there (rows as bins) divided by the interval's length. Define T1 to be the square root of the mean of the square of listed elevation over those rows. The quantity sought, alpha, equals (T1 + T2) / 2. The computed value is 213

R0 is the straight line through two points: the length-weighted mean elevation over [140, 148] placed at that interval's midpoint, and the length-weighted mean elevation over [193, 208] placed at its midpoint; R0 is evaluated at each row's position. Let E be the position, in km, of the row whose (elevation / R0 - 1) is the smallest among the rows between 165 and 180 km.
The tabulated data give 174.0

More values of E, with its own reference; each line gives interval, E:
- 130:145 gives 139.0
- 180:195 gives 194.0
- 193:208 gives 204.0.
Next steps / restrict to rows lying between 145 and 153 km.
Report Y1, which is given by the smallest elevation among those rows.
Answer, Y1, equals 228.9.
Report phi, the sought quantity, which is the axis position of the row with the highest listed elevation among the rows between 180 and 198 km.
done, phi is 181.5 km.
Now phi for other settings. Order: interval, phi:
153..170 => 159.0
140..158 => 156.5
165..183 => 169.0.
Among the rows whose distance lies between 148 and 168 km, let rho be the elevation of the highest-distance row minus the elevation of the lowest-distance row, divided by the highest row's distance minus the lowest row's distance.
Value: 0.1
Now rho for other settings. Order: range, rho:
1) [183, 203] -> -0.4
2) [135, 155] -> 2.3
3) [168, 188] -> -1.2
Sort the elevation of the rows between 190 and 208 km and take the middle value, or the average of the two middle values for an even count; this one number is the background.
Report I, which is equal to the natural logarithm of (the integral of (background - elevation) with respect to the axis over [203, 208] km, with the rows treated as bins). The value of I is 4.1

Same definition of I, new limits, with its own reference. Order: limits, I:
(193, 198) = 2.4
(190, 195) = 1.7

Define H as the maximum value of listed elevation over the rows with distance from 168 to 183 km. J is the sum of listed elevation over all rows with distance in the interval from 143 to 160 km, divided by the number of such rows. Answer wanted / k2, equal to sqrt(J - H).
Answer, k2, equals 3.1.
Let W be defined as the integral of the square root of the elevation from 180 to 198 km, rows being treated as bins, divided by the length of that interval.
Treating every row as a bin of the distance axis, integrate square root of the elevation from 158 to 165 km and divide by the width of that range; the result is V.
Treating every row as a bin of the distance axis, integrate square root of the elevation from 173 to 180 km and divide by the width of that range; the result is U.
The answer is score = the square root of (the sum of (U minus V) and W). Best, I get 3.6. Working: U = 14.5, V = 16.0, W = 14.5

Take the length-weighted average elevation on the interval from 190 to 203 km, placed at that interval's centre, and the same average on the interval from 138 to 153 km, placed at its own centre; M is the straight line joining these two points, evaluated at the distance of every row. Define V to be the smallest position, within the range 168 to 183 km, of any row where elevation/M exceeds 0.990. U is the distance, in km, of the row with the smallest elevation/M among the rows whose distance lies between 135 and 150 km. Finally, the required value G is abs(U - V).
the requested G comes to 30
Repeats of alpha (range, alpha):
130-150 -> 222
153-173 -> 245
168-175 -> 218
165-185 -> 217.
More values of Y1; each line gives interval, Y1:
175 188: 208.4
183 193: 208.4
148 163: 229.3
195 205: 192.3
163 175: 209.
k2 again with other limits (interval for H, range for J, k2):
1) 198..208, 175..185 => 1.7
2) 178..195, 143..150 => 2.3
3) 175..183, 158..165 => 6.3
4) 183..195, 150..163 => 6.6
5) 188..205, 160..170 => 5.4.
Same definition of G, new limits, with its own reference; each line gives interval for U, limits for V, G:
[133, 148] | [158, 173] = 20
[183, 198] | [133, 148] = 60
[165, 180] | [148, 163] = 25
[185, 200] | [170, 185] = 15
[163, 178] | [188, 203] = 15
